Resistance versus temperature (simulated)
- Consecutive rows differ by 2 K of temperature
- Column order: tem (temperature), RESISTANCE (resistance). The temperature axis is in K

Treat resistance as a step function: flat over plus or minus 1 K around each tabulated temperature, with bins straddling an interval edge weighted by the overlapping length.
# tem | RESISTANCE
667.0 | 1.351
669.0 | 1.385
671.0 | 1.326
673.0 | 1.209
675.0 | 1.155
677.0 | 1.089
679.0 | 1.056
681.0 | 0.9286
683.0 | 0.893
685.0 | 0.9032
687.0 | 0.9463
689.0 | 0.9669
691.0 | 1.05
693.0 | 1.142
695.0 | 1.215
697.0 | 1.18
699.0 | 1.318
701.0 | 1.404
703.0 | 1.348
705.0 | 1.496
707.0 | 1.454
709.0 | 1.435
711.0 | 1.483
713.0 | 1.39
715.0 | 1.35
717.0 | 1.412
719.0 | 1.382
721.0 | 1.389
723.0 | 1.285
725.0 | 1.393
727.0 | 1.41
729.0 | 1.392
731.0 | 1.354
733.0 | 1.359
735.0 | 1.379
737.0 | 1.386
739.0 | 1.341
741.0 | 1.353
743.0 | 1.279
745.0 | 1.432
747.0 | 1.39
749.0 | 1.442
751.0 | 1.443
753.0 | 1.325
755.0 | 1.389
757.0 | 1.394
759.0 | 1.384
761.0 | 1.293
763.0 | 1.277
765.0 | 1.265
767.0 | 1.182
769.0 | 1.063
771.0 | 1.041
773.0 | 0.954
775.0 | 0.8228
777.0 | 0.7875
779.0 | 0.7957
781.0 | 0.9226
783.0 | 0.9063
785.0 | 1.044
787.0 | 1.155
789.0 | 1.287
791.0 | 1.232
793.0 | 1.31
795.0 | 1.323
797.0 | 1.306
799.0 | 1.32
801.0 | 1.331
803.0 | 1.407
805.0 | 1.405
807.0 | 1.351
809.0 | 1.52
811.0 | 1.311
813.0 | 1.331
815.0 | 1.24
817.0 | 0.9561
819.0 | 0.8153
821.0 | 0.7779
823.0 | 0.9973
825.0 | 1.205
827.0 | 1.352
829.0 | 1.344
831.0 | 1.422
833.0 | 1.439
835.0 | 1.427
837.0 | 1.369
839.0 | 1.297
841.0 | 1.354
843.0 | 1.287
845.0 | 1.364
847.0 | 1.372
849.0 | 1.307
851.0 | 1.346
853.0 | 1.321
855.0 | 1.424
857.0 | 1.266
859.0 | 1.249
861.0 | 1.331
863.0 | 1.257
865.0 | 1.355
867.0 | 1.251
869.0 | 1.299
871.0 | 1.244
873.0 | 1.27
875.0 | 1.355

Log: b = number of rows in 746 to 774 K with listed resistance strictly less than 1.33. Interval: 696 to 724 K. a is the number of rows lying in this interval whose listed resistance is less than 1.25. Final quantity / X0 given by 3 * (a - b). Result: -21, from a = 1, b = 8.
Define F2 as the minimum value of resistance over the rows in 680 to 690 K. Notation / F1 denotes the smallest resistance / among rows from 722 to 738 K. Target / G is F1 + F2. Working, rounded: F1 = 1.285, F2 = 0.893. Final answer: 2.2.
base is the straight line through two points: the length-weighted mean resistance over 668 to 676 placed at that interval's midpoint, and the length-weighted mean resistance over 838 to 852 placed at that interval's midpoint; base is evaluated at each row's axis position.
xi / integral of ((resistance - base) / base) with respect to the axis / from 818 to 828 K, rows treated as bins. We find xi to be -2.2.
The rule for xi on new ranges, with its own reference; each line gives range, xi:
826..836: 0.5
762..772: -1.1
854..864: -0.2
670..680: -0.8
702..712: 1.3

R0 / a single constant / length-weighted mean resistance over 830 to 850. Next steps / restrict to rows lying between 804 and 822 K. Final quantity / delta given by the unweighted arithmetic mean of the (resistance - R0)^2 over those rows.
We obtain 0.10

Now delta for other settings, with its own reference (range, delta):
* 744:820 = 0.07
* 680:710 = 0.08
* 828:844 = 0.00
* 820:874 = 0.02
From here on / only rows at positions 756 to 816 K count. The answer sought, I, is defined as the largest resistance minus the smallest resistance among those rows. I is 0.73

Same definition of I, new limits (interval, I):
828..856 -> 0.15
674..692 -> 0.26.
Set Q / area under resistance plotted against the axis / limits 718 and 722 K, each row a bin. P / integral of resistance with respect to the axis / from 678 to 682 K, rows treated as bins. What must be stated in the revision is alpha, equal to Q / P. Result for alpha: 1.4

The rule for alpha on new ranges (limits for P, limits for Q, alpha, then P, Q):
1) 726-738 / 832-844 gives 1.0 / 17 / 16.3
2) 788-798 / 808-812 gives 0.4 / 13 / 5.7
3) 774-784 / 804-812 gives 1.3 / 8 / 11.2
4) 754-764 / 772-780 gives 0.5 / 13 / 6.7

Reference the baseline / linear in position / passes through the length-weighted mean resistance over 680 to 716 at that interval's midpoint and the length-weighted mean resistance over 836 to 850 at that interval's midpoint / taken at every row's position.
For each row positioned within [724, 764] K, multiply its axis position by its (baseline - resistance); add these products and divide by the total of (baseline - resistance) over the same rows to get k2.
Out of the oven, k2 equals 741.9 K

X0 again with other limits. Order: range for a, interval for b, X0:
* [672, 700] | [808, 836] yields 18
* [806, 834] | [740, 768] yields 0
